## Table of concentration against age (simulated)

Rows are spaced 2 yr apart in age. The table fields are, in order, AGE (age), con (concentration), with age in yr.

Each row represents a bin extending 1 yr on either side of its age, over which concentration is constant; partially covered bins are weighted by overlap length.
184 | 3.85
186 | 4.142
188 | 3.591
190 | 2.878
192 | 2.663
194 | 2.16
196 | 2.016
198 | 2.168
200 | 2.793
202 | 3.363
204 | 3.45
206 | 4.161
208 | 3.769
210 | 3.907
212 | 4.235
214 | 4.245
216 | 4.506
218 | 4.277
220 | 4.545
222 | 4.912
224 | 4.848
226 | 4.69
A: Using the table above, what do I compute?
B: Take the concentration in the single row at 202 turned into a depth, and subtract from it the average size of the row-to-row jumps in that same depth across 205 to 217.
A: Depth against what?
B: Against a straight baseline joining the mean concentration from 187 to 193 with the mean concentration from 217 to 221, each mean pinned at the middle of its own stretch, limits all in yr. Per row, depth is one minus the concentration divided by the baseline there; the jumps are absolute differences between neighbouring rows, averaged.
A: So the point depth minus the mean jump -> 0.02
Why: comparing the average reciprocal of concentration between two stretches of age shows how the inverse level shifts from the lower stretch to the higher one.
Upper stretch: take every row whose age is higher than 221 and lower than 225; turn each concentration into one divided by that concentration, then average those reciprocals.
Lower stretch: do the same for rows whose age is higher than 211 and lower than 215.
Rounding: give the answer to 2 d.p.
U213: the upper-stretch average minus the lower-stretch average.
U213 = -0.03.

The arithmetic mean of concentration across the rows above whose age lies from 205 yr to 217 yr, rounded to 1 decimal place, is 4.1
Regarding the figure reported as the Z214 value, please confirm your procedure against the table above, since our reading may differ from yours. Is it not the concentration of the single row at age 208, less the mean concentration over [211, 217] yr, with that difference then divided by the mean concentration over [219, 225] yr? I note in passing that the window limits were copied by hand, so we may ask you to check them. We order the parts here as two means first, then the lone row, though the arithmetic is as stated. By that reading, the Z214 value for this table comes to -0.1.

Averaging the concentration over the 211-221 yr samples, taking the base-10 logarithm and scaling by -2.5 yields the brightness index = -1.60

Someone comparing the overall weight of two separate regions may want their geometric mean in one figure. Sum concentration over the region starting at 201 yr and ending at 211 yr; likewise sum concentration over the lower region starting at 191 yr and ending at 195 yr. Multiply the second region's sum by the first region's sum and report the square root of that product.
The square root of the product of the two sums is 9.5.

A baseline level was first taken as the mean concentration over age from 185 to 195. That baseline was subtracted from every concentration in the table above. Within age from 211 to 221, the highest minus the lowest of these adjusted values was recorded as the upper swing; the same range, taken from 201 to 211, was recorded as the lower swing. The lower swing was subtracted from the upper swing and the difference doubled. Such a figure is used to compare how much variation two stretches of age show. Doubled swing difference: -1.0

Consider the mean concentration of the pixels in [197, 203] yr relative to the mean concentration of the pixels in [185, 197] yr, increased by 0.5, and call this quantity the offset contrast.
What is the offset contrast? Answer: 1.5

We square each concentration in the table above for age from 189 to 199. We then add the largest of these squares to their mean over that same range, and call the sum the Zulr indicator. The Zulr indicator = 14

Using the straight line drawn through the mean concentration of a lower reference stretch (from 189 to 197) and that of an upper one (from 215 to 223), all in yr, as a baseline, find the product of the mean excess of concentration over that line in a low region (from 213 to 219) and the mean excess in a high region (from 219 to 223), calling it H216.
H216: 0.000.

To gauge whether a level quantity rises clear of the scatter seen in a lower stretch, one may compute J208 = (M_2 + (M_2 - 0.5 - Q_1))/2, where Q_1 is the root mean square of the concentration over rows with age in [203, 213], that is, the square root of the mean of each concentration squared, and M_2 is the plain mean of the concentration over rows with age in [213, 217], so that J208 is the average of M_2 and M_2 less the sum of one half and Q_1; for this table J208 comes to 2.2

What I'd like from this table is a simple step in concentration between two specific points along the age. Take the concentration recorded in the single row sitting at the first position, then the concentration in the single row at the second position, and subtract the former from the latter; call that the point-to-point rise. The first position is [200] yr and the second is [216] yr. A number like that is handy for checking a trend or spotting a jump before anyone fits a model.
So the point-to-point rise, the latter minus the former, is 1.7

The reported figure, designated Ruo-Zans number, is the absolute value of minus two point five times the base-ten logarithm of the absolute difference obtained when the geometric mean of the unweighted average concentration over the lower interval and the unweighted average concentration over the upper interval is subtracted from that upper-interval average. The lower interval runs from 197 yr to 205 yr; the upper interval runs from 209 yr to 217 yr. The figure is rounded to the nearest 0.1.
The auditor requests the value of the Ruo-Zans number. 0.4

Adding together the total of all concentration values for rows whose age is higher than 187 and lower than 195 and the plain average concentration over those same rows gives 14.1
